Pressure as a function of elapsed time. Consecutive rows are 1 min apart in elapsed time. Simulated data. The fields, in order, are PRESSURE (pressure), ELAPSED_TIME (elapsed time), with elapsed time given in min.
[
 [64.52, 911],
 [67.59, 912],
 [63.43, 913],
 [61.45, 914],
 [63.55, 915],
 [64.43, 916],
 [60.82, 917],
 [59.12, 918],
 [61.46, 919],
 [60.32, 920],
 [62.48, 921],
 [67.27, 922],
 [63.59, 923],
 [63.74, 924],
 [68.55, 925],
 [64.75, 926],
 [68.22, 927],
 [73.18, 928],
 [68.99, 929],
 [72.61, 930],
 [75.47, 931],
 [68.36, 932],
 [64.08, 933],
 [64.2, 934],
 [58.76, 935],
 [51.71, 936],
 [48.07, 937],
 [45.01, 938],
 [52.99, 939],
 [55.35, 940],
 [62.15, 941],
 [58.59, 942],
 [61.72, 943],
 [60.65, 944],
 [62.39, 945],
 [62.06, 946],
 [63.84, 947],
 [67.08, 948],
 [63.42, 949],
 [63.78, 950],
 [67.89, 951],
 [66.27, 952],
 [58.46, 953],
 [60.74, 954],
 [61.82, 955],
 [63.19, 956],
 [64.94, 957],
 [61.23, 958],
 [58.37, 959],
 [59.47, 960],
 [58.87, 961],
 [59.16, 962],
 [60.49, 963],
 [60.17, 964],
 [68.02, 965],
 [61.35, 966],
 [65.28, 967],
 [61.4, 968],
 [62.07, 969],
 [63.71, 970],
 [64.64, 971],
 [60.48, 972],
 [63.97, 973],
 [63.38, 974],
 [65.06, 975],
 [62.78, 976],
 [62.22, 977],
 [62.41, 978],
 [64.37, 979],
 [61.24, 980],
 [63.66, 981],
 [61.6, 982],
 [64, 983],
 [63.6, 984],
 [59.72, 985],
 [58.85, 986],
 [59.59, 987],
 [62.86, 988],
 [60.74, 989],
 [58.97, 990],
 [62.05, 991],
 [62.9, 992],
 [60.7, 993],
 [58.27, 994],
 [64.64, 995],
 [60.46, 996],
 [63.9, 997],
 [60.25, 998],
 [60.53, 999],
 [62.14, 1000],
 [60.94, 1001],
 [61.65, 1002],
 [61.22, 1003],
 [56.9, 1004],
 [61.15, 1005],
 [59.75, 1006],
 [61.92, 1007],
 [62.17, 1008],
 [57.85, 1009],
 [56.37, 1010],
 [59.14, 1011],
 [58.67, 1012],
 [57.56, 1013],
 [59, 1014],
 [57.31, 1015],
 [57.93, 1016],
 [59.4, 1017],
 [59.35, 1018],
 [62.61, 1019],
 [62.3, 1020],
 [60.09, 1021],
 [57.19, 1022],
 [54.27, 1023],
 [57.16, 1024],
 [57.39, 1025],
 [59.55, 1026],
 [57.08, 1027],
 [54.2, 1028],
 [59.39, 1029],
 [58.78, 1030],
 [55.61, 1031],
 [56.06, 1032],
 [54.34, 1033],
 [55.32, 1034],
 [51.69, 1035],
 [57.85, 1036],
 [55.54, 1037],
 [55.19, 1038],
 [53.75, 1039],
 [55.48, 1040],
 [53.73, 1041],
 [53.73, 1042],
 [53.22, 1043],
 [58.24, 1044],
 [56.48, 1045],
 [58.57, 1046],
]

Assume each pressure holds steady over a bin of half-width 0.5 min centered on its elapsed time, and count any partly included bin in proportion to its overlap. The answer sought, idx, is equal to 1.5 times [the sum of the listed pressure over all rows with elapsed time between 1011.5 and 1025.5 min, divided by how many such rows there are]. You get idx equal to 88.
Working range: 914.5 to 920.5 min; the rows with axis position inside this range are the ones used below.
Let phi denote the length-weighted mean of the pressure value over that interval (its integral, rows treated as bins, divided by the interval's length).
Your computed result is 61.6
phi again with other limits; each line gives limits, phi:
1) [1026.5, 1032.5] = 56.9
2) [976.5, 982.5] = 62.6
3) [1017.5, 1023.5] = 59.3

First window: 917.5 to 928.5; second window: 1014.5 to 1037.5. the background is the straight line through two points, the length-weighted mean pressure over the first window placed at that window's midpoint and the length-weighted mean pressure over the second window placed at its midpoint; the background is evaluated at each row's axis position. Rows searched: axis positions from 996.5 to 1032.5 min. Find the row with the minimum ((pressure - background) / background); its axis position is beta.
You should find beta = 1023 min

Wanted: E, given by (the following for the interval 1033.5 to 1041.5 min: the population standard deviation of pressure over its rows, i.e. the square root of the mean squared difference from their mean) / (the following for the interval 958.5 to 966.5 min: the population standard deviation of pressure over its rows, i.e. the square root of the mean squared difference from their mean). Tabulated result 0.58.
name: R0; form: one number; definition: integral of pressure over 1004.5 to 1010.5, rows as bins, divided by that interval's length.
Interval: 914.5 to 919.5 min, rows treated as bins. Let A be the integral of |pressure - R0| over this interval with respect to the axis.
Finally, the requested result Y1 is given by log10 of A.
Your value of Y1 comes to 1.06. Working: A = 12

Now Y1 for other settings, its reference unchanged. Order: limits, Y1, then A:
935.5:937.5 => 1.30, 20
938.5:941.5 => 1.14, 14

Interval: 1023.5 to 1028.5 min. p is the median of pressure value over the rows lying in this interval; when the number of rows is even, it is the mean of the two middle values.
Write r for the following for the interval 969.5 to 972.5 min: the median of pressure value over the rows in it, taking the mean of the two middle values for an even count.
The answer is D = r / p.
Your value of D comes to 1.11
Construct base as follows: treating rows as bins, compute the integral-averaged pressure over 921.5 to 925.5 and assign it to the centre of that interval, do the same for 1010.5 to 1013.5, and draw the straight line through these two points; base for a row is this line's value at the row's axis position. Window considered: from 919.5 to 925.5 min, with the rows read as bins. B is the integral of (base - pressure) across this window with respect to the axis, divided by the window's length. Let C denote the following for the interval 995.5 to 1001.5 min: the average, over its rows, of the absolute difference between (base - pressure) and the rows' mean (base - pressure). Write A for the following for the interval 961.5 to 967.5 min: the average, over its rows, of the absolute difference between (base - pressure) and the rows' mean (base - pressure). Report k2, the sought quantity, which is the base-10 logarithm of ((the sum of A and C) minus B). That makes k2 0.39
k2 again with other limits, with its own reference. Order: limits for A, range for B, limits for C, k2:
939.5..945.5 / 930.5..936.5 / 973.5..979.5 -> 0.28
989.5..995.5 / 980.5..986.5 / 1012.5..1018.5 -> 0.60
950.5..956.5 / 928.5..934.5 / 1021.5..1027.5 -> 0.88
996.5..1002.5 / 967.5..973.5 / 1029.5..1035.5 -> 0.51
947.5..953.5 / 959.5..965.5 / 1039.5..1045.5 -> 0.43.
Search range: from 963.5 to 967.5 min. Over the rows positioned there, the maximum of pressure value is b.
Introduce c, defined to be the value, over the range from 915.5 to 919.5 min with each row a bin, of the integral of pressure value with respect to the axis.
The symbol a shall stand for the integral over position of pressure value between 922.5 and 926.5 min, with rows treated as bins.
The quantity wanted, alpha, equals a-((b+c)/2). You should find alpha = 104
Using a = 261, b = 68.02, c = 246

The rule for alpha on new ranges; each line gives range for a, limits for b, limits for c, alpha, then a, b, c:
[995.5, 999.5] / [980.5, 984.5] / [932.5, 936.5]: 94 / 245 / 64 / 239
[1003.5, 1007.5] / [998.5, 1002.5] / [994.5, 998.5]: 84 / 240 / 62.14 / 249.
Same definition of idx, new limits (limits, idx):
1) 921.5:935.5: 101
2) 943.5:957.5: 95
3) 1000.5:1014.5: 89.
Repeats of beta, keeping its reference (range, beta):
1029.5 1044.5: 1035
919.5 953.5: 938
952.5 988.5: 953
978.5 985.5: 985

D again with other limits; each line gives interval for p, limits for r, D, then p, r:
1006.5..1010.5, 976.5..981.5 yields 1.04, 59.9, 62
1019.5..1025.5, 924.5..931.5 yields 1.20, 57.3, 69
